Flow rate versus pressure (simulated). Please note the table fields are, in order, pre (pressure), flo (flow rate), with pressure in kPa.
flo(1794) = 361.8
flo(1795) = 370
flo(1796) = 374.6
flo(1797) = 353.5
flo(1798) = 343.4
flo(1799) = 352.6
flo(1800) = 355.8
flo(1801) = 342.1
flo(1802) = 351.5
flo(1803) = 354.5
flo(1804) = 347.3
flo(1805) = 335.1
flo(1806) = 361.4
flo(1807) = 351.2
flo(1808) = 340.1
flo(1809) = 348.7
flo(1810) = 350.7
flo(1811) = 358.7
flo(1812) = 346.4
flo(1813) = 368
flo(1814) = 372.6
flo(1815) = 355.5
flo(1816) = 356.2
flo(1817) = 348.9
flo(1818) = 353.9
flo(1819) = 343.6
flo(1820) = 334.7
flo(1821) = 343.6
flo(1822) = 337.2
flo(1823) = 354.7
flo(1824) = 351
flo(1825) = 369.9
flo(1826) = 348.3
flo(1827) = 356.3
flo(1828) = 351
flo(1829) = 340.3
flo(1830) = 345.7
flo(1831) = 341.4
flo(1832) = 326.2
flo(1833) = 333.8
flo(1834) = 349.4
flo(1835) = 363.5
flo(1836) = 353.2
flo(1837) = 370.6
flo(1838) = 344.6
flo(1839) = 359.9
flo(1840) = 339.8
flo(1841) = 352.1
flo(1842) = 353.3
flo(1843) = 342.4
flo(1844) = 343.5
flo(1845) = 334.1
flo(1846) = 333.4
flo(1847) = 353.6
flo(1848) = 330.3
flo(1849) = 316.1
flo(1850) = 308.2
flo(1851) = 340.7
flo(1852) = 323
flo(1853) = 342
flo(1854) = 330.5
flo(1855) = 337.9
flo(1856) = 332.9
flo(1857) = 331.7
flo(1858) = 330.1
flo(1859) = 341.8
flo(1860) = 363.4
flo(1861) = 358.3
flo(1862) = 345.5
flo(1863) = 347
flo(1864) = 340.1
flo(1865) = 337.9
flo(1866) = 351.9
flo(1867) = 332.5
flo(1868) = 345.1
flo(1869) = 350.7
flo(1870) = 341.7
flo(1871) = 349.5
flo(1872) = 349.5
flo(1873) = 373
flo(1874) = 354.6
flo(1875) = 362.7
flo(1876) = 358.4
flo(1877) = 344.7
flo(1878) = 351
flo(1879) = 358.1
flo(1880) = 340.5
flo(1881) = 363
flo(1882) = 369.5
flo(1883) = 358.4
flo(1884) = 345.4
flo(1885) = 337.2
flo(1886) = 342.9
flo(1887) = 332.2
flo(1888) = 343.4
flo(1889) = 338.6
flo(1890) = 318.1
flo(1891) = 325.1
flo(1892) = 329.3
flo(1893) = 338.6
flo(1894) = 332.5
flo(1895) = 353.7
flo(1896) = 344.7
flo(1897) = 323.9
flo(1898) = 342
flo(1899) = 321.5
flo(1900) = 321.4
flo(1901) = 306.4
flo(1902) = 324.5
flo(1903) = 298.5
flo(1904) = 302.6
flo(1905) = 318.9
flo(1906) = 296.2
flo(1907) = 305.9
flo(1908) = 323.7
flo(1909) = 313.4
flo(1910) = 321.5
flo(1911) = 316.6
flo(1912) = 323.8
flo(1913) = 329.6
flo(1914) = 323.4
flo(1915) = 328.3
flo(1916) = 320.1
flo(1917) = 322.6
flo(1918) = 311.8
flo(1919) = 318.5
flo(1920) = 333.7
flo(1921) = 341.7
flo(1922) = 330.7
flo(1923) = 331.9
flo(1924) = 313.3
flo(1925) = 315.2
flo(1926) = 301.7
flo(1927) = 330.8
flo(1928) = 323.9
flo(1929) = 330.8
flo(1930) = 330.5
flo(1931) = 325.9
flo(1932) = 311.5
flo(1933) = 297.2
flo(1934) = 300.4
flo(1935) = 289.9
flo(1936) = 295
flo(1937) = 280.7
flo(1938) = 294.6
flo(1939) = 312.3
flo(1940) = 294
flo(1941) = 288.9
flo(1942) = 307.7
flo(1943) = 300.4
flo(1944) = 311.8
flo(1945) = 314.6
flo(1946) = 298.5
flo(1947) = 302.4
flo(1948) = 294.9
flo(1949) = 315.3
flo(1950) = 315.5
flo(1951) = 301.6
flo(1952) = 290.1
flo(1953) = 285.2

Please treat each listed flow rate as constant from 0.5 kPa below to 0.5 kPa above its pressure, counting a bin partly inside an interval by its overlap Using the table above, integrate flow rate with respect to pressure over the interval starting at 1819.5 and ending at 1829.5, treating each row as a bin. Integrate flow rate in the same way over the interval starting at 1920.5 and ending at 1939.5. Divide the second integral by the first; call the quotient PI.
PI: 1.7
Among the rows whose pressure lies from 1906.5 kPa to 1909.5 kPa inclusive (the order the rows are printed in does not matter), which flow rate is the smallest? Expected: 305.9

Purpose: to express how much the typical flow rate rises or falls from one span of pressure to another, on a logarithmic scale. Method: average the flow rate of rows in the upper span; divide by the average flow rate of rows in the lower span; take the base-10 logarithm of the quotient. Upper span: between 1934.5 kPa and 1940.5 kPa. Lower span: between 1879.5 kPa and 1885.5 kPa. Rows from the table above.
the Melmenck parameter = -0.078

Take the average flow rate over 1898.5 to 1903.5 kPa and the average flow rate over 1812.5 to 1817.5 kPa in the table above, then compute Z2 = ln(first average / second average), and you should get -0.14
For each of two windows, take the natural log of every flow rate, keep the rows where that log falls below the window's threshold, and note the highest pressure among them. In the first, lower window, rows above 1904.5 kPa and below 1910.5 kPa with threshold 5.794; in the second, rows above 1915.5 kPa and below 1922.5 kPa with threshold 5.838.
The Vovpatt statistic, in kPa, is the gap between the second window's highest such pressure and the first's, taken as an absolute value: 12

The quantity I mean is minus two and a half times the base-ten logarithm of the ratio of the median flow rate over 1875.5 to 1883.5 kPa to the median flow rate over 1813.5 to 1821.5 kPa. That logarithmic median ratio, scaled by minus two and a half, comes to -0.021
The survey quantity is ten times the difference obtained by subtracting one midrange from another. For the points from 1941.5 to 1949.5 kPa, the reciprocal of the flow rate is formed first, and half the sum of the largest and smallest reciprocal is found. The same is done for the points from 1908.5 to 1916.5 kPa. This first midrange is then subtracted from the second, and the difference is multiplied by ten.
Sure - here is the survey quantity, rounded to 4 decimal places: -0.0017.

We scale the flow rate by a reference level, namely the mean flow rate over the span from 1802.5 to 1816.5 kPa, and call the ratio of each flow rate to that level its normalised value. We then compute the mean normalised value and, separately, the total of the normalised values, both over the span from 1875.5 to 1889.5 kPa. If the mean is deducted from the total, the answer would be 12.8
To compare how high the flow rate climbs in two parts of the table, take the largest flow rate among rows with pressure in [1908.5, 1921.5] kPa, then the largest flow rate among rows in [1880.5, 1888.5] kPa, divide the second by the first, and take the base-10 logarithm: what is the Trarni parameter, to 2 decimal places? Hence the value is 0.03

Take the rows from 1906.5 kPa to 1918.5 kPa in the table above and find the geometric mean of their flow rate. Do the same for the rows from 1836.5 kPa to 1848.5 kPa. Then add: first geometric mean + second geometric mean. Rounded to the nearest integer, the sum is 666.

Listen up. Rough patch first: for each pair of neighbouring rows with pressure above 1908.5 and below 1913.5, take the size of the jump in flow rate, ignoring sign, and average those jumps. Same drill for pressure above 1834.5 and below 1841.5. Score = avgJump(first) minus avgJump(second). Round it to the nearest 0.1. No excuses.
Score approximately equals -10.4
